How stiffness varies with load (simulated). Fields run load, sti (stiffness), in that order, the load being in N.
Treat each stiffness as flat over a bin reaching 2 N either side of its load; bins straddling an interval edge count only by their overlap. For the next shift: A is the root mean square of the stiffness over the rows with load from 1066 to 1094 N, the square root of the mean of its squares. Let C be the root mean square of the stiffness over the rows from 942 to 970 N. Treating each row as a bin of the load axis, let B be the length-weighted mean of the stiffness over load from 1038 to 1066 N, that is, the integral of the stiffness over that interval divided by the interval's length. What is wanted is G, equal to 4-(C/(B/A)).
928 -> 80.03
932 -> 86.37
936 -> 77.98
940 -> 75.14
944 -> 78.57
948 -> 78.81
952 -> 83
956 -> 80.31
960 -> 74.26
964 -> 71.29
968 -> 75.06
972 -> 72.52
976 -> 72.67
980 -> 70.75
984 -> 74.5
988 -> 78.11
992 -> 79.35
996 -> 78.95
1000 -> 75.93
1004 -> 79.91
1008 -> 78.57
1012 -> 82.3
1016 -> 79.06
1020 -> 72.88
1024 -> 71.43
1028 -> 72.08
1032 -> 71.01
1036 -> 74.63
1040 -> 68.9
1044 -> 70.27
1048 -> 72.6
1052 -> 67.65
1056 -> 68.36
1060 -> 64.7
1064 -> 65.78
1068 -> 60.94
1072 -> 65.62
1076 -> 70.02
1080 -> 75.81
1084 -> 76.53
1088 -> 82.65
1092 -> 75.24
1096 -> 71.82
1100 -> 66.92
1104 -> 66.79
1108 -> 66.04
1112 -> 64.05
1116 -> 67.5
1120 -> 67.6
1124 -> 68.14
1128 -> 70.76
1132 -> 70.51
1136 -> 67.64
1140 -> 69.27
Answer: -78.4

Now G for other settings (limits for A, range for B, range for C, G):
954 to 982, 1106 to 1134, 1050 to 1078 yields -68.2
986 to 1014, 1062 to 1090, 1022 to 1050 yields -75.6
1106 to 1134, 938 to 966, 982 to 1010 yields -64.3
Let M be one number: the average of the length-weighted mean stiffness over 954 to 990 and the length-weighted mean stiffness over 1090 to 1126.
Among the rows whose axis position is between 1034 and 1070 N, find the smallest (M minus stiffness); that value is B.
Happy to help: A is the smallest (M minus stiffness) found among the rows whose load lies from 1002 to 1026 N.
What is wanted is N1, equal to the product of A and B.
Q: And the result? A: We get 36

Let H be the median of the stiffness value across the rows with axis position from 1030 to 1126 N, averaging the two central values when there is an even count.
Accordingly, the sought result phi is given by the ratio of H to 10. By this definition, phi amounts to 6.8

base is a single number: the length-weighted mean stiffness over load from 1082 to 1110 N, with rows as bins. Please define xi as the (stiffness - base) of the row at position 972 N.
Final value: 0.2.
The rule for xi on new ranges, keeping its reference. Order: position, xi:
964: -1.0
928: 7.7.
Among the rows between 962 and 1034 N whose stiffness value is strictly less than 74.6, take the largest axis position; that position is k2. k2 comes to 1032 N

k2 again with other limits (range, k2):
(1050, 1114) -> 1112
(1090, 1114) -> 1112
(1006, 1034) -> 1032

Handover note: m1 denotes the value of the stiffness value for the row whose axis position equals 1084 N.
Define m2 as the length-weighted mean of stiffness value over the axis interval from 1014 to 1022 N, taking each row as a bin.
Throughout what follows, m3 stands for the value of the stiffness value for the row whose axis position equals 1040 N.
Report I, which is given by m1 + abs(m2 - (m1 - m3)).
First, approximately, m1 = 76.53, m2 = 76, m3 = 68.9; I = 145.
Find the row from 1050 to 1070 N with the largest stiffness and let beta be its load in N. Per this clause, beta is 1056 N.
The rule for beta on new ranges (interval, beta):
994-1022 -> 1012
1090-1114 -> 1092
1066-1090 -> 1088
